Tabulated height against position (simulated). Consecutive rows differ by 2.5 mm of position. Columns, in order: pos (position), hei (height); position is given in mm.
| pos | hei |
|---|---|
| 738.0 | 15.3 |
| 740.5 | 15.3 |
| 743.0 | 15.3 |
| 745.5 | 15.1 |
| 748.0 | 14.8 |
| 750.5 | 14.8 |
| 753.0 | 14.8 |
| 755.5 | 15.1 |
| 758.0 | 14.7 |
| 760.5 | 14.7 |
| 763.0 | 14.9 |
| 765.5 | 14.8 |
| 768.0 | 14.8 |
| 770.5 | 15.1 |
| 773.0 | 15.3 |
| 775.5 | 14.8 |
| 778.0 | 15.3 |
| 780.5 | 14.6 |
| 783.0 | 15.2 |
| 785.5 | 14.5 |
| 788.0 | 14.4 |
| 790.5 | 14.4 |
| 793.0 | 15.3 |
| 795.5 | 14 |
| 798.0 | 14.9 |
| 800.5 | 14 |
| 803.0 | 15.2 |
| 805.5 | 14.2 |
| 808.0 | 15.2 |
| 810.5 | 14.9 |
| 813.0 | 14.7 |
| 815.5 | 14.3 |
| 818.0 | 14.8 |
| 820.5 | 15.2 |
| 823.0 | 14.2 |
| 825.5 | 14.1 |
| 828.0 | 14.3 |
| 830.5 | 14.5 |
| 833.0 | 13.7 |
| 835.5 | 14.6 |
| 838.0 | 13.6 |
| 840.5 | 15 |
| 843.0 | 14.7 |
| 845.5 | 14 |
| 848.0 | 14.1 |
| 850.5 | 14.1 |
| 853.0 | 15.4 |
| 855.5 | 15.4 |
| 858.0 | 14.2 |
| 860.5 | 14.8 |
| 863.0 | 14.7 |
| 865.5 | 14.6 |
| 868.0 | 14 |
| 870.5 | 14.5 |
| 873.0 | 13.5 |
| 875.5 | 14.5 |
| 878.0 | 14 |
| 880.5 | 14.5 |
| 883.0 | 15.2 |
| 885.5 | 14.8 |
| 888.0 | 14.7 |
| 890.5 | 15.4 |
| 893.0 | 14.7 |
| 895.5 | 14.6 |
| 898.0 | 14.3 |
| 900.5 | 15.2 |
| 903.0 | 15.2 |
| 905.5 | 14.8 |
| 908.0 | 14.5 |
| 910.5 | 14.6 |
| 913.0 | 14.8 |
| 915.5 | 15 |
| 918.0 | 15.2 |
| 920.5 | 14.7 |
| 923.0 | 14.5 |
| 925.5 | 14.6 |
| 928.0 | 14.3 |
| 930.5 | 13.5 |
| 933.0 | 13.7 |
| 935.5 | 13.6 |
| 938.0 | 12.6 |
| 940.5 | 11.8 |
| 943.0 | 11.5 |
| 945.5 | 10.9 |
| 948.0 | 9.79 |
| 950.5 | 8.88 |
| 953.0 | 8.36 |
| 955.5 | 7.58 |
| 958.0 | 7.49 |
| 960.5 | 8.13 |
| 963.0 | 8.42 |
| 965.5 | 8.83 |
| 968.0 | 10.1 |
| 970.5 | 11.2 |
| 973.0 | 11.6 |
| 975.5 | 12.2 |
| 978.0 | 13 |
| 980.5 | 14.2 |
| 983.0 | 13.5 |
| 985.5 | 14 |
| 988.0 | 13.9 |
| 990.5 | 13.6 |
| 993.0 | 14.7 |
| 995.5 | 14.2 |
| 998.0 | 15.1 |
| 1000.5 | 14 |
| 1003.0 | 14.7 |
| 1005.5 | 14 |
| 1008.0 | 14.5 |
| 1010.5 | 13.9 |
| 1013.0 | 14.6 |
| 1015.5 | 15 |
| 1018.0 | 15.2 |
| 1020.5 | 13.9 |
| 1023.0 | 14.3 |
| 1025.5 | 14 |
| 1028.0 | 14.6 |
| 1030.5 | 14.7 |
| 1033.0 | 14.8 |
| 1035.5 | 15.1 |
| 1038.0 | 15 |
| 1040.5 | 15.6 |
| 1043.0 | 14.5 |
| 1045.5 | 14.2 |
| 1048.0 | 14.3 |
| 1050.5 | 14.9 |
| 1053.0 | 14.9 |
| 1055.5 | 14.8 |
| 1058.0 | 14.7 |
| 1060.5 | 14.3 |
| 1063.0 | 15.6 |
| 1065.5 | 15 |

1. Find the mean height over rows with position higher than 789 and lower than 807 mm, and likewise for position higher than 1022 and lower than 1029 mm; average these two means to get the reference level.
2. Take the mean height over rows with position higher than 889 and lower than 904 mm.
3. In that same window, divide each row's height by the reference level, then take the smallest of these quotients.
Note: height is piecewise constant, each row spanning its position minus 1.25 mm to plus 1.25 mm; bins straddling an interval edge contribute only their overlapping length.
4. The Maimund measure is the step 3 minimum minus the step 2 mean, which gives -13.9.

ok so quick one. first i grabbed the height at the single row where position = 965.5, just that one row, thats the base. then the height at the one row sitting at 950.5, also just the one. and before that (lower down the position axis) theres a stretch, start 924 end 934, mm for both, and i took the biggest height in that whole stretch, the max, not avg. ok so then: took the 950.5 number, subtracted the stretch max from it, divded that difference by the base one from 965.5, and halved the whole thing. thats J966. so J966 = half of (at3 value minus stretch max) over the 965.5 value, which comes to -0.324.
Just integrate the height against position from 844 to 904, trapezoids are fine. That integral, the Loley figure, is 876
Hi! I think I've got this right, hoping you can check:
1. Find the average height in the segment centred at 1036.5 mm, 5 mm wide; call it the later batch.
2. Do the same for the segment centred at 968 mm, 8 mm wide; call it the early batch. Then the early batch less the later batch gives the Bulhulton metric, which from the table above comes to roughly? -5.0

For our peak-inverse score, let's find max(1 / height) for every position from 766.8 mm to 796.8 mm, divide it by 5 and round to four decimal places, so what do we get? 0.0143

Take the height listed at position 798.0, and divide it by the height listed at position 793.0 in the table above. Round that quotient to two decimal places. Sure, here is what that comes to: 0.97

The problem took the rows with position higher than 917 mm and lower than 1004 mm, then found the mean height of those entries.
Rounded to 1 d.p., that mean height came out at 12.2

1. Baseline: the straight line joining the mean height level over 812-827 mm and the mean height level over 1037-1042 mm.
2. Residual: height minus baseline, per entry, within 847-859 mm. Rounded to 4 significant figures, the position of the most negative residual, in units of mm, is 850.5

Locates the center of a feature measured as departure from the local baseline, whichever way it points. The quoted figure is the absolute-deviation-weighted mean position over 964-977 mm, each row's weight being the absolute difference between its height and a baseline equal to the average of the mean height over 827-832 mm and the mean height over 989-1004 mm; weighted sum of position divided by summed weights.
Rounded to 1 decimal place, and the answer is 969.4 mm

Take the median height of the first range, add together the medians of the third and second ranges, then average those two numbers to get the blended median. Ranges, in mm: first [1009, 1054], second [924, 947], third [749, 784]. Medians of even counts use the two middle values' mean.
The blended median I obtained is 21.5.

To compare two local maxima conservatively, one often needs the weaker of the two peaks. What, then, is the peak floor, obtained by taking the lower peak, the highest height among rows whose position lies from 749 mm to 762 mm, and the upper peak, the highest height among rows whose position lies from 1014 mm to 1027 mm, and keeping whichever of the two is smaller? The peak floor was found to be 15.1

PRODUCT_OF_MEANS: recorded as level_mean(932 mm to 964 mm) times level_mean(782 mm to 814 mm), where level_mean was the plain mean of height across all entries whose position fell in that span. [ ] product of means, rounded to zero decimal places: 150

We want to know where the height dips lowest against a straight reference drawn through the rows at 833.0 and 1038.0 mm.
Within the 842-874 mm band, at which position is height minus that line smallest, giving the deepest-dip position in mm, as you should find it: 873.0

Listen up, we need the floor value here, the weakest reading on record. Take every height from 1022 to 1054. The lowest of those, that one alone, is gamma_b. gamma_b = 14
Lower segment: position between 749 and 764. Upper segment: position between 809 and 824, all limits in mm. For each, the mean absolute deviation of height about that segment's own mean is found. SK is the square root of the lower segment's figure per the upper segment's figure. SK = 0.62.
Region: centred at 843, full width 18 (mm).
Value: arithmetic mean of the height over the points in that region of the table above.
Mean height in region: 14.3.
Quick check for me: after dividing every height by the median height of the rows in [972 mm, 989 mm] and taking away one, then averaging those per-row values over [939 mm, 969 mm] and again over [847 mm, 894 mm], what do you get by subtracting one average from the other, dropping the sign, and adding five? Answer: 5.39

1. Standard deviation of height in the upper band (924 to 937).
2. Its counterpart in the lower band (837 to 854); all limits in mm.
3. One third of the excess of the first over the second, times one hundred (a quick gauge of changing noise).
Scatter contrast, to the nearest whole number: -5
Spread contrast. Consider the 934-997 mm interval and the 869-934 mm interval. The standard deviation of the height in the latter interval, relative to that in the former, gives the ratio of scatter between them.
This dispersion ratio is 0.21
